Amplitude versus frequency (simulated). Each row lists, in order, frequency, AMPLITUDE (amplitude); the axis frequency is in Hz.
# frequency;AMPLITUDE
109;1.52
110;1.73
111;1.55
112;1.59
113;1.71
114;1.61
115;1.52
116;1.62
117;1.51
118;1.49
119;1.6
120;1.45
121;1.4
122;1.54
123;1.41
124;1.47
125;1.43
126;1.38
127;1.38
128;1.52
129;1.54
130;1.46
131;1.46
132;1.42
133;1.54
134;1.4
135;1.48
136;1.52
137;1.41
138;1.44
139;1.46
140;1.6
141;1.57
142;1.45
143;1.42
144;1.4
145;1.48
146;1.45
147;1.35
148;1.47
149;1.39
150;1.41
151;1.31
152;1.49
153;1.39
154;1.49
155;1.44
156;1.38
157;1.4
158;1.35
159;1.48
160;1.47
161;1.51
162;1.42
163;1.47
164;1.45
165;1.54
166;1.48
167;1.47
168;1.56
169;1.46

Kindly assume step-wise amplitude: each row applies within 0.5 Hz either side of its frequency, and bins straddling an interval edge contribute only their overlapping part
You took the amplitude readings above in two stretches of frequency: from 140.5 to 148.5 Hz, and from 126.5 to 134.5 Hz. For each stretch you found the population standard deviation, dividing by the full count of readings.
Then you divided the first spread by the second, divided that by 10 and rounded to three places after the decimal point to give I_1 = 0.102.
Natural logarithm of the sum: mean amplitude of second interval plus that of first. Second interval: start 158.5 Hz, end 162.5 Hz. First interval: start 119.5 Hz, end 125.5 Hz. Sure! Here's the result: 1.072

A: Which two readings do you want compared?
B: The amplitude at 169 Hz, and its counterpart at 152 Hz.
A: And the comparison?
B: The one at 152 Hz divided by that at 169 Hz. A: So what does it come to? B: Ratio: 1.021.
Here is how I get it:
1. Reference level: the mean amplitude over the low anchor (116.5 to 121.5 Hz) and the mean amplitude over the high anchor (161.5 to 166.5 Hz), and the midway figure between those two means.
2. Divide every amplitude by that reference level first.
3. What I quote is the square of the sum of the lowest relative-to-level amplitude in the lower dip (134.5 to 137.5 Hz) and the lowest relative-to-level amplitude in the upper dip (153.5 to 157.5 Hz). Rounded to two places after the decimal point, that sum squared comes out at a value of 3.55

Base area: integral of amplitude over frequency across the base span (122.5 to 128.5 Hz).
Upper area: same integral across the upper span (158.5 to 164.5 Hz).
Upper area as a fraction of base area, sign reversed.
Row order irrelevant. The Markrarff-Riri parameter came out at -1.02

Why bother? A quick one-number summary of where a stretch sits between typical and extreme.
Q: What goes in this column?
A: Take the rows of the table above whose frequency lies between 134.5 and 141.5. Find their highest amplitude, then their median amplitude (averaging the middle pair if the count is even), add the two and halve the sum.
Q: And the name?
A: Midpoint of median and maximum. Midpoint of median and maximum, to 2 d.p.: 1.54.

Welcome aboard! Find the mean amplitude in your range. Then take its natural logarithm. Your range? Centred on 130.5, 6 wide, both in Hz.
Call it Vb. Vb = 0.40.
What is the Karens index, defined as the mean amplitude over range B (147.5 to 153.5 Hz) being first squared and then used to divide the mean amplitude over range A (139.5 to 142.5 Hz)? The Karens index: 0.77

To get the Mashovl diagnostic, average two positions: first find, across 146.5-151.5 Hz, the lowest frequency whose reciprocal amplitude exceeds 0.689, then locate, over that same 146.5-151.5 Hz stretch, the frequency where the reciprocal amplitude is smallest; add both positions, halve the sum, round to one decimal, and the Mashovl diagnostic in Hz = 147.5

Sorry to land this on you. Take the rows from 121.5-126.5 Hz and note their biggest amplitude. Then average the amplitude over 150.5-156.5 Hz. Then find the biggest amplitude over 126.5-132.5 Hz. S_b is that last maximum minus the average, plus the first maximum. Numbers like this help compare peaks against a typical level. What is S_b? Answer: 1.663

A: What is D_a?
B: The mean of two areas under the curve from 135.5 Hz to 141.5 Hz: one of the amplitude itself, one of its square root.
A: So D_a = 8.2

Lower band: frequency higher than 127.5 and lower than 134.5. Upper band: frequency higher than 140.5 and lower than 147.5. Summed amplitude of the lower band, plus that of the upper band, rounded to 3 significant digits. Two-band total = 20.5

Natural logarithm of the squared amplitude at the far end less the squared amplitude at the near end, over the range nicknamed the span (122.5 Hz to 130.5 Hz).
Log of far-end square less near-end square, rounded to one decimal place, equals -1.9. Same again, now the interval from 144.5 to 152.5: -3.5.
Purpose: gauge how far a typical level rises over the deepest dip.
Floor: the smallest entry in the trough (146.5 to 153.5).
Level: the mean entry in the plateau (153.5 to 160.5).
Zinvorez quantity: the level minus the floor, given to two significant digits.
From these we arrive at 0.12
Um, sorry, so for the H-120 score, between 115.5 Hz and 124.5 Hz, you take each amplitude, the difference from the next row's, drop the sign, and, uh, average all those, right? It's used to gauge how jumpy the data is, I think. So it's 0.096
